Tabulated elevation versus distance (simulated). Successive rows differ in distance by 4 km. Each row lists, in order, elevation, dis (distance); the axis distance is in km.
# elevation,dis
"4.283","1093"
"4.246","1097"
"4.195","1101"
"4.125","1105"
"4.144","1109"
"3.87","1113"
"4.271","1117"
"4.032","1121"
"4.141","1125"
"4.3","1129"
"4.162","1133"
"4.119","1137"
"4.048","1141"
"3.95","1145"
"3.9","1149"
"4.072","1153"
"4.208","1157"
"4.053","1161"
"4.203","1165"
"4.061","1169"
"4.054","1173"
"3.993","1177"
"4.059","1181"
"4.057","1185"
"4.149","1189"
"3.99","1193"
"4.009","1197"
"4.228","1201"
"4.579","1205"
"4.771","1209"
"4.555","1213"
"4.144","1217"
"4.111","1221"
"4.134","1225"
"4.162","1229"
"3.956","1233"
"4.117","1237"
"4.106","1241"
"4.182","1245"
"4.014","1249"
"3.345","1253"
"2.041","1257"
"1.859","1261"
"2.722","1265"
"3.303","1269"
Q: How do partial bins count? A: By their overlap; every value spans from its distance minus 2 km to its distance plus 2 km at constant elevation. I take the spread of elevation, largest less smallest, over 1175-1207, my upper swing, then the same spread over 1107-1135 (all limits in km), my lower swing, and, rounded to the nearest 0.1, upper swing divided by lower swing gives 1.4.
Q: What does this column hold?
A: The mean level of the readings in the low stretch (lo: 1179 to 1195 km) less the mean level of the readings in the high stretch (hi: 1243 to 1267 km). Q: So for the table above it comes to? 1.04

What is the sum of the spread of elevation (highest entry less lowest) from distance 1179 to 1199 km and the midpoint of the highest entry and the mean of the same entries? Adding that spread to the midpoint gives 4.26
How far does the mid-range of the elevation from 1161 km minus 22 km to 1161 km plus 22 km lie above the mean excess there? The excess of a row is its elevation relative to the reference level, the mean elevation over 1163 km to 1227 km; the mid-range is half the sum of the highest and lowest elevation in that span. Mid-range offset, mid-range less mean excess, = 4.19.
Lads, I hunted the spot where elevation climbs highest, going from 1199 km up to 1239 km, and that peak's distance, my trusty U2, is 1209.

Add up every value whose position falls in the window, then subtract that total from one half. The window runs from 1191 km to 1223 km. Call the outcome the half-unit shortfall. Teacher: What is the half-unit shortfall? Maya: -34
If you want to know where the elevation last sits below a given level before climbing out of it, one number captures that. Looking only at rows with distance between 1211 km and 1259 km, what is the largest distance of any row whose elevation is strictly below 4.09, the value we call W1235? 1257 km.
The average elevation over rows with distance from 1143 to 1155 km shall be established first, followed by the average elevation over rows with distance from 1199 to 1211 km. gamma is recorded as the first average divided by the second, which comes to 0.88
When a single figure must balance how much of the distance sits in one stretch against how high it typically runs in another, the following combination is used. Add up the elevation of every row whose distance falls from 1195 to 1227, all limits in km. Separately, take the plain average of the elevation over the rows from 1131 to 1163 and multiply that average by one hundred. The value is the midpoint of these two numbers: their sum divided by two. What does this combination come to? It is 220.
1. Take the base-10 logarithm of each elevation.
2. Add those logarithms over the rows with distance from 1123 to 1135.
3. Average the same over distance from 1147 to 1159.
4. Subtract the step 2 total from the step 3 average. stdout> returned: -1.26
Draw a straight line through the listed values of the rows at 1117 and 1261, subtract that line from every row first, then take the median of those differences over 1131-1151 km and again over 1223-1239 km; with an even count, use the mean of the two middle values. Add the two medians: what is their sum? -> 1.9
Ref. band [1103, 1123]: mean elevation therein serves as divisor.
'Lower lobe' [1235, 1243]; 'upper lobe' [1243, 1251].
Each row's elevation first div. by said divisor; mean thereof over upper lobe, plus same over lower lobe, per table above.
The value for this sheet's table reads 2.01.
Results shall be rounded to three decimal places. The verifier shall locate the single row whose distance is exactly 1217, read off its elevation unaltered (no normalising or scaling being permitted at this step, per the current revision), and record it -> 4.144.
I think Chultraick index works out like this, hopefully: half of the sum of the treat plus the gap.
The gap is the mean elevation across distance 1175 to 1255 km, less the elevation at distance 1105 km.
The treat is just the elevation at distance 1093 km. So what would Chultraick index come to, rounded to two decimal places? 2.15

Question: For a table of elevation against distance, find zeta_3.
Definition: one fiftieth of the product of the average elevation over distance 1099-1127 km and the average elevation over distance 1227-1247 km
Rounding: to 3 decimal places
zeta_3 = 0.337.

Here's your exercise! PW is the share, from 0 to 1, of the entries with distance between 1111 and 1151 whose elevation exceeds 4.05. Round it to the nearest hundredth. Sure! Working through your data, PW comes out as 0.50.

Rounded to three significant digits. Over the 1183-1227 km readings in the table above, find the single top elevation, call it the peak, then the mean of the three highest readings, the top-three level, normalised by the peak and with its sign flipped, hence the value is -0.971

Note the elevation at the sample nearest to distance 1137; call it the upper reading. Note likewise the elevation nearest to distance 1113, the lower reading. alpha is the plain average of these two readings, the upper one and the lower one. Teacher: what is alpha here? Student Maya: 3.99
